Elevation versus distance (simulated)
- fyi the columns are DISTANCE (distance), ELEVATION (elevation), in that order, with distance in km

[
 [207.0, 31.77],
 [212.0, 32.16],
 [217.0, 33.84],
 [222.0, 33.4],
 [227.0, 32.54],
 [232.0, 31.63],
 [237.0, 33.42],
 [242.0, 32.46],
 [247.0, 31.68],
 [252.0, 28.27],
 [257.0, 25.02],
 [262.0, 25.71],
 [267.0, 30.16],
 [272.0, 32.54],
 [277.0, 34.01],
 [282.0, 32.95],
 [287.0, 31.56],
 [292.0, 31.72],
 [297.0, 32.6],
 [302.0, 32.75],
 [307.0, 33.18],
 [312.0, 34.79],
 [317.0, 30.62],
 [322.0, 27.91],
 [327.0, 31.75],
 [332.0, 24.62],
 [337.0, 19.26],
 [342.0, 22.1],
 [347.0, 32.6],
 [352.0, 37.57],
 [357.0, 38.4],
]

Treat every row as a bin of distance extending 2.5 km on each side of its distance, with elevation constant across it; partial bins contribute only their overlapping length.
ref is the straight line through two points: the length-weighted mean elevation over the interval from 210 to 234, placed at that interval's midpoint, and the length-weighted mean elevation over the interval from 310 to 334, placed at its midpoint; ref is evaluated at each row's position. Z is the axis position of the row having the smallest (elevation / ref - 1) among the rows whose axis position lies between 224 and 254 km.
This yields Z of 252.0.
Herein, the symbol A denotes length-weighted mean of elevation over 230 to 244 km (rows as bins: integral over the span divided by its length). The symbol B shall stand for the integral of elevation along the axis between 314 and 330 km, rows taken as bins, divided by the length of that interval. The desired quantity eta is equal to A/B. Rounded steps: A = 32.5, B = 30.1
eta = 1.08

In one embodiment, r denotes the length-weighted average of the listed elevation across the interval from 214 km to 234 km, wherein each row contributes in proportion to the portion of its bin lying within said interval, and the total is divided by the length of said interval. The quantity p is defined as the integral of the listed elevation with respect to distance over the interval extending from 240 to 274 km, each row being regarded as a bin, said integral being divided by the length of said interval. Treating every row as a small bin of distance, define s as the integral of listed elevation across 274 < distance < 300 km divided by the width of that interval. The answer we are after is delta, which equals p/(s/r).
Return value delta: 30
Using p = 29.3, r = 32.9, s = 32.6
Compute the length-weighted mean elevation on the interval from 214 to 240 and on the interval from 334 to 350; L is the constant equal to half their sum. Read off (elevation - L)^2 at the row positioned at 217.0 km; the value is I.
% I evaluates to 23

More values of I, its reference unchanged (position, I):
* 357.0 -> 88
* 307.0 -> 17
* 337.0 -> 95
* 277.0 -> 25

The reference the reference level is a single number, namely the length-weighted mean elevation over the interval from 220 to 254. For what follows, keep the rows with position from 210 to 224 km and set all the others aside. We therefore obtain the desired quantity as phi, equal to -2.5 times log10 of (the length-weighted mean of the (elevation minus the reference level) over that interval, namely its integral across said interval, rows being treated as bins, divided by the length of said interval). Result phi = -0.2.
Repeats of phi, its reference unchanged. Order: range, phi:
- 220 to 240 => 0.3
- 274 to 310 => 0.3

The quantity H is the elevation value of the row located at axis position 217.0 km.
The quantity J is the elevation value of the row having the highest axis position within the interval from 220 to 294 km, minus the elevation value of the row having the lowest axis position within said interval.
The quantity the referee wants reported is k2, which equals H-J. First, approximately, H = 33.84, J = -1.7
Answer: 35.5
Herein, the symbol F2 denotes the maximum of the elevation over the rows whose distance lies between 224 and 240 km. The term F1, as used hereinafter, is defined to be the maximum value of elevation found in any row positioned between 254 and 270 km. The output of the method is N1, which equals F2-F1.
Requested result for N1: 3.3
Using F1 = 30.16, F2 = 33.42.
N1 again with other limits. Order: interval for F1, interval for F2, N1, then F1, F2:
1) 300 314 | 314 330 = -3.0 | 34.79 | 31.75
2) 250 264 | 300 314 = 6.5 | 28.27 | 34.79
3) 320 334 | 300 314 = 3.0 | 31.75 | 34.79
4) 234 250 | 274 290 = 0.6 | 33.42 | 34.01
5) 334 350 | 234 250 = 0.8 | 32.6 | 33.42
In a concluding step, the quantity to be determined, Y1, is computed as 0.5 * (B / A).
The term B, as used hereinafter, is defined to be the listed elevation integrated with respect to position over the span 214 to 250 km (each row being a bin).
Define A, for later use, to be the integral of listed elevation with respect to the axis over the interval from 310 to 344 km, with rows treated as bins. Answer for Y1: 0.63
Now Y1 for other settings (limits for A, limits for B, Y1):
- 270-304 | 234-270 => 0.48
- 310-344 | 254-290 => 0.59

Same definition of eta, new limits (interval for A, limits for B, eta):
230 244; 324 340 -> 1.29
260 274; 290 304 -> 0.91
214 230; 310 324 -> 1.07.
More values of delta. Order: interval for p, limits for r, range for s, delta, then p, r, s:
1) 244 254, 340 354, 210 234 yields 28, 30.2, 30.8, 32.7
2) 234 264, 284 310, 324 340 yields 38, 29.5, 32.4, 25.2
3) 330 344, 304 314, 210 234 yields 23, 21.9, 33.9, 32.7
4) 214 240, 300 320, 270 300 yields 33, 32.9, 32.7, 32.6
